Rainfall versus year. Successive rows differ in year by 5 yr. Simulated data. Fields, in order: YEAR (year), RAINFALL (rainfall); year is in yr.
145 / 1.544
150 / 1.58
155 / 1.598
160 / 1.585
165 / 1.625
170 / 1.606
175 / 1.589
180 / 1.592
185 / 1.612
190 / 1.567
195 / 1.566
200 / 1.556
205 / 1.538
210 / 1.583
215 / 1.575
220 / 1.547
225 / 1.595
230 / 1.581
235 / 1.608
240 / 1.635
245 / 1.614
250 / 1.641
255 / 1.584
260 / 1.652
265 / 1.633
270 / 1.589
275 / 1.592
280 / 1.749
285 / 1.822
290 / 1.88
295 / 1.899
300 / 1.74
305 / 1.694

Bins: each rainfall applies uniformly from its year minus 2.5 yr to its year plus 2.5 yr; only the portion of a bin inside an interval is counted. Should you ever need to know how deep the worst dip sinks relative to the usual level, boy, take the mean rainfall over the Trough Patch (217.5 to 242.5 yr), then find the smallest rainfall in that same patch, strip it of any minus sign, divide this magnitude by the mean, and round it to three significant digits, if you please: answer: 0.971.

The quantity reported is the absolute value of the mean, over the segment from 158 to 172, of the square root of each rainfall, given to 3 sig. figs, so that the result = 1.27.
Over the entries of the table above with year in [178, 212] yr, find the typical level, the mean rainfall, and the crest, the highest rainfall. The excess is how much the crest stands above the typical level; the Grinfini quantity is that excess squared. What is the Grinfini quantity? 0.0015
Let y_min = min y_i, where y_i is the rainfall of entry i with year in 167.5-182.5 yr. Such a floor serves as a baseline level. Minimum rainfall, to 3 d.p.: 1.589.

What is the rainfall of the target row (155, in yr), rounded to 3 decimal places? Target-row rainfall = 1.598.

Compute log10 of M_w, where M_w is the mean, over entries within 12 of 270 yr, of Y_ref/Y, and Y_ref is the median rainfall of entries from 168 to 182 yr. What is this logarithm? -0.013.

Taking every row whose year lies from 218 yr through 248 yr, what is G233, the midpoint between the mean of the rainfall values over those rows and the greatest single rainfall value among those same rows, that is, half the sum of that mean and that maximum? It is 1.62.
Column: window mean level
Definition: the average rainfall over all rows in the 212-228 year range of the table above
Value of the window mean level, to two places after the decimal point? 1.57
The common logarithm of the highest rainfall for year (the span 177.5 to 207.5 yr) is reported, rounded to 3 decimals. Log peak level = 0.207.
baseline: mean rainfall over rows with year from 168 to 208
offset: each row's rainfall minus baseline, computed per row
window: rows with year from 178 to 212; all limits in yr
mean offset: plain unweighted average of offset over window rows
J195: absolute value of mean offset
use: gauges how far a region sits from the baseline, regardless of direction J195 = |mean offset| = 0.005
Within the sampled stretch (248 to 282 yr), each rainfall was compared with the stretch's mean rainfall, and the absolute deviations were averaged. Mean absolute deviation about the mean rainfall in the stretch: 0.0398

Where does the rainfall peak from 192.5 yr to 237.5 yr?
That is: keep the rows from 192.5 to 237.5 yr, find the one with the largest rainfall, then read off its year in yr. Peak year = 235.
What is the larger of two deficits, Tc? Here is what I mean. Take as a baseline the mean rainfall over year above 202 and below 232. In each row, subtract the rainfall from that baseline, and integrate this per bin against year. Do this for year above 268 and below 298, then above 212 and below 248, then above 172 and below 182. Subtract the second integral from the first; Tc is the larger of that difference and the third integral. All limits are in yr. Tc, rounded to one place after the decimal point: -0.2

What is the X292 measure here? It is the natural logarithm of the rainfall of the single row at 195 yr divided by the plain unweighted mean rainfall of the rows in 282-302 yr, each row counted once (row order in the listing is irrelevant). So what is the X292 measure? -0.159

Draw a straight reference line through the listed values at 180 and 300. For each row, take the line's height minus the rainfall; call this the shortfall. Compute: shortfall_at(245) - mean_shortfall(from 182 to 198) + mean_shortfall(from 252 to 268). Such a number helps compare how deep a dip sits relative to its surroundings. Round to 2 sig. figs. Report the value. 0.10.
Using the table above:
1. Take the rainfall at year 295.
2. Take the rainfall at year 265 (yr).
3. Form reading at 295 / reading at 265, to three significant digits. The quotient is 1.16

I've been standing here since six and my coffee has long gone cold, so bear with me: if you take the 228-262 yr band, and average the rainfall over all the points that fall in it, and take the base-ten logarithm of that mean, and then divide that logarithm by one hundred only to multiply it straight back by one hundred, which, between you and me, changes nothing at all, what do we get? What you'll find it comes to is 0.209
